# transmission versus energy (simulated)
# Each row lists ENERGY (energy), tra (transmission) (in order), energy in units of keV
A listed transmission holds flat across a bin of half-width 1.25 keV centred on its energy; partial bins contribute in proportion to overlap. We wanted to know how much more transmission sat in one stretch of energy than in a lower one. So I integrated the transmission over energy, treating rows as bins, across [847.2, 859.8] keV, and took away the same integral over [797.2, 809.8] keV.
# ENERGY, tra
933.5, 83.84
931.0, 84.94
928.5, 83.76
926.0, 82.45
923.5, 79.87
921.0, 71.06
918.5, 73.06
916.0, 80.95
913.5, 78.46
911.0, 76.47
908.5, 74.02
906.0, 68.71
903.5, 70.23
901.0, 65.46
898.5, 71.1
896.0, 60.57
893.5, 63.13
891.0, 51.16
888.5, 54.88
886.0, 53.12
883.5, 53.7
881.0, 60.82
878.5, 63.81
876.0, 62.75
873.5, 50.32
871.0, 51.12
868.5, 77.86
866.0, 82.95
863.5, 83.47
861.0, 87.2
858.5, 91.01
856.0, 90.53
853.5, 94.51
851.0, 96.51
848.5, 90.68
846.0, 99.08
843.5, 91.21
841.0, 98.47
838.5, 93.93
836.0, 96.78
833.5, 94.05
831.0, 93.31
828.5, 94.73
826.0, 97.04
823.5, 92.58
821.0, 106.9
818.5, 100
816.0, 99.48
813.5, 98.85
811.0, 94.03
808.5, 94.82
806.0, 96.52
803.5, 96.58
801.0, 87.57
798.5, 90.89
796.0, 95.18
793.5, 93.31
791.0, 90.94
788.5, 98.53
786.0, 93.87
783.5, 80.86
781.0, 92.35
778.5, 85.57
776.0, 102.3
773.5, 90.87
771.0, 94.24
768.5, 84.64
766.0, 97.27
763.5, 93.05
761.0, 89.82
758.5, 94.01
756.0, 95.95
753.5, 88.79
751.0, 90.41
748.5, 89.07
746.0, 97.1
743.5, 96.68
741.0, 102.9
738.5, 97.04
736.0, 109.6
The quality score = -8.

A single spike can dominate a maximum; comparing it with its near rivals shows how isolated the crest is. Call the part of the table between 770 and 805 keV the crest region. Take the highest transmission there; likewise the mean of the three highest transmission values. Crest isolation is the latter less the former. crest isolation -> -3.2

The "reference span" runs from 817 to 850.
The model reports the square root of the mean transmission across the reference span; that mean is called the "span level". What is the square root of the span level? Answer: 9.80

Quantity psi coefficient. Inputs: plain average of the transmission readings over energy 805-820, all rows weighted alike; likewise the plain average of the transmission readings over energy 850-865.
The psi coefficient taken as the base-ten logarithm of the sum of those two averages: 2.27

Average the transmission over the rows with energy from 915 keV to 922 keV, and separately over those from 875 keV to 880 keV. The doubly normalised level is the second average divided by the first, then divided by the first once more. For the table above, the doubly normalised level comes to 0.011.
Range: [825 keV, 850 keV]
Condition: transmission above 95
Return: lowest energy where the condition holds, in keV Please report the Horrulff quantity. 826.0 keV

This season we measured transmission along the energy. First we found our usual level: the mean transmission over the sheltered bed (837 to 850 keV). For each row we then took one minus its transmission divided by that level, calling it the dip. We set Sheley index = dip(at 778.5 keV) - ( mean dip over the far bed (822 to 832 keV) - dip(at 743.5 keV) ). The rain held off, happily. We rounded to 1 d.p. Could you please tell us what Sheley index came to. 0.1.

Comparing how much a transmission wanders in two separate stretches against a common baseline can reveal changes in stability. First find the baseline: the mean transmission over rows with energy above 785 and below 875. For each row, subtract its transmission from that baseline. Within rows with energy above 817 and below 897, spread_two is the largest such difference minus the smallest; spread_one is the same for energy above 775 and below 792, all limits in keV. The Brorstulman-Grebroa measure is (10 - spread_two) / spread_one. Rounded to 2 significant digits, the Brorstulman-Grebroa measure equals -2.2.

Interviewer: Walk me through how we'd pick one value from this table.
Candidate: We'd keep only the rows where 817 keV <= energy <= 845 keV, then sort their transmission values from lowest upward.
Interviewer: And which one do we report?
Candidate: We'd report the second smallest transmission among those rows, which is 92.58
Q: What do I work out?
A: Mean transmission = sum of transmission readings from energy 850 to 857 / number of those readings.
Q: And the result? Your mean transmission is 93.9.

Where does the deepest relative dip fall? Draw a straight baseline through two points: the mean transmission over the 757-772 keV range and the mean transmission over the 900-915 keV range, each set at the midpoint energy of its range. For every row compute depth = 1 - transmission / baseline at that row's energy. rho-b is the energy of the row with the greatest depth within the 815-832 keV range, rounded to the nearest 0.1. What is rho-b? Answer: 823.5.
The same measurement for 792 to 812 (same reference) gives 801.0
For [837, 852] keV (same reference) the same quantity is 843.5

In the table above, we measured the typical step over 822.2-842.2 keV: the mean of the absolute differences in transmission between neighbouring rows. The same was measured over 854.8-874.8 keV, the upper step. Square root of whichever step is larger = 2.4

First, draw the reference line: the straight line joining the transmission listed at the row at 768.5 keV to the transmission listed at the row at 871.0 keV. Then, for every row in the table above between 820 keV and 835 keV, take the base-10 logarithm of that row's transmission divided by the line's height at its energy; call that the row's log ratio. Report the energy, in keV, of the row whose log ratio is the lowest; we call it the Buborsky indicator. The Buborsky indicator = 823.5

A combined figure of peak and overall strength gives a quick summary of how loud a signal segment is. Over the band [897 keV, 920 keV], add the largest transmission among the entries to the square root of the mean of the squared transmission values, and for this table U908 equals 154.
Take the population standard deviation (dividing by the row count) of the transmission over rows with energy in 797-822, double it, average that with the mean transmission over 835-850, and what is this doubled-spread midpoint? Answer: 53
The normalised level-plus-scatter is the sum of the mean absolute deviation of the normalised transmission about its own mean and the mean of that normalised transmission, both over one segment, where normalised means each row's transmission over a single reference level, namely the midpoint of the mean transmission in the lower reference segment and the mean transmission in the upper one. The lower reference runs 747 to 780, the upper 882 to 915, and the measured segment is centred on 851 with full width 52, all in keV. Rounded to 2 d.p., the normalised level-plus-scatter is 1.24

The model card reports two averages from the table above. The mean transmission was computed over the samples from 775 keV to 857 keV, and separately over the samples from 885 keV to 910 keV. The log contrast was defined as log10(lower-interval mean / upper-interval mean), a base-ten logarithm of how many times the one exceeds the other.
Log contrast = 0.17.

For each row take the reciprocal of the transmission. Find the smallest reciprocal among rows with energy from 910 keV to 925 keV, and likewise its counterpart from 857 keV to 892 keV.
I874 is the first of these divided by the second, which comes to 1.12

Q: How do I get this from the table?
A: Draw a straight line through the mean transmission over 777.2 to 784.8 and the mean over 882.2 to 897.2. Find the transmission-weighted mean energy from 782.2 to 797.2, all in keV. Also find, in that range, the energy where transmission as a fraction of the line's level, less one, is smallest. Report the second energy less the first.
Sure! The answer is -6.4 keV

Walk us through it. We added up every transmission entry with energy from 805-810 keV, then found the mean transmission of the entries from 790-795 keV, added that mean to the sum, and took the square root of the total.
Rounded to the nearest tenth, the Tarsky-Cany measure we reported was 16.8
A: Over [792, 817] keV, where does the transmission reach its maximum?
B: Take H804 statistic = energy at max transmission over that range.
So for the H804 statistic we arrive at 816.0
